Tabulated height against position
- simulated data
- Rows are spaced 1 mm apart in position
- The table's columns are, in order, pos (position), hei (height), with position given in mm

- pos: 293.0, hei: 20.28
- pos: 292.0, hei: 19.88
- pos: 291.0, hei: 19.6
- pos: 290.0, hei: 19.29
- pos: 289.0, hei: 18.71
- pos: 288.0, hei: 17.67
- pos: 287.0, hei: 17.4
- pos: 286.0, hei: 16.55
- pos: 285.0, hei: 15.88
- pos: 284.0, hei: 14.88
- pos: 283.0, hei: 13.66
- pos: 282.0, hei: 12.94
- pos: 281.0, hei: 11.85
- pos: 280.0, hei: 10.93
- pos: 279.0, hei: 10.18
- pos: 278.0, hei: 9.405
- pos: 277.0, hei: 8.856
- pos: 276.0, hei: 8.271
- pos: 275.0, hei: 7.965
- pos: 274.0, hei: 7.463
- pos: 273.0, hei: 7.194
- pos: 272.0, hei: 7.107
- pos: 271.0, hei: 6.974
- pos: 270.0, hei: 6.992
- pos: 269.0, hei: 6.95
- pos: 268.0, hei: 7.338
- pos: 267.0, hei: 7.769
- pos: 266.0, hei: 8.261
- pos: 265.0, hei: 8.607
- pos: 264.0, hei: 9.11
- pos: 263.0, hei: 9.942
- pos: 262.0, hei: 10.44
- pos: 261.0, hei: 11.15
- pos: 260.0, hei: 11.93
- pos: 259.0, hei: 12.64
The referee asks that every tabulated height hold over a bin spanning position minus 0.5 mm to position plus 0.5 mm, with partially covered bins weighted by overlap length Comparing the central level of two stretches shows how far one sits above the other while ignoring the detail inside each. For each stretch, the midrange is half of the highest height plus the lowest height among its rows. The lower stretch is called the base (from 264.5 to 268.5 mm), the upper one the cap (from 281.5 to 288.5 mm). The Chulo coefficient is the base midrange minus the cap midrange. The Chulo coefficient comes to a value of -7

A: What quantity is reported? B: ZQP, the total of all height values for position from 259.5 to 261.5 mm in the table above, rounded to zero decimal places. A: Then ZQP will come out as 23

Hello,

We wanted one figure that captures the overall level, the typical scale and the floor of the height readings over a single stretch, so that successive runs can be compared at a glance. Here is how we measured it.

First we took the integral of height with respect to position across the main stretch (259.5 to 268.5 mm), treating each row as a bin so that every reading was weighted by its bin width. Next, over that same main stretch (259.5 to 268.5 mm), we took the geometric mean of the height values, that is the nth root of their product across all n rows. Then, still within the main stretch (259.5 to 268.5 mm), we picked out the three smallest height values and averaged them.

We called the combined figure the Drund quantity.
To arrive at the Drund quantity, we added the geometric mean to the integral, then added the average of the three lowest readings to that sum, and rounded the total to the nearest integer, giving 102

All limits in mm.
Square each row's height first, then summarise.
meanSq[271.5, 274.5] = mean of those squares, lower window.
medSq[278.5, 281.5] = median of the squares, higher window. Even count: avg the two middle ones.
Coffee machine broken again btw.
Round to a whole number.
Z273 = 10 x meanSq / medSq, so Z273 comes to 4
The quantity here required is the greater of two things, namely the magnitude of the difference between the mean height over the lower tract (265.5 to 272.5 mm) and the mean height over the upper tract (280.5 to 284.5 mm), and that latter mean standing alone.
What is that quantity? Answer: 13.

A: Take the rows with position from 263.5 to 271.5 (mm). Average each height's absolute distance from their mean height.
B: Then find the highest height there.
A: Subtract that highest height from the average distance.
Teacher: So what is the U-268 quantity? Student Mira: -8.4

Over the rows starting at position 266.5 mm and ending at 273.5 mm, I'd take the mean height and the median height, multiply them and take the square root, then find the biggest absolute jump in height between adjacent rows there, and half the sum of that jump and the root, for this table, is 3.8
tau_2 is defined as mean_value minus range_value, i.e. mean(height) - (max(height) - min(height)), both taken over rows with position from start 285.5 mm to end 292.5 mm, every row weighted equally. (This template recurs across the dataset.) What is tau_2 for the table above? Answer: 15.1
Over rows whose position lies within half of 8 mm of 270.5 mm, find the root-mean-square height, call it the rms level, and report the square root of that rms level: 2.69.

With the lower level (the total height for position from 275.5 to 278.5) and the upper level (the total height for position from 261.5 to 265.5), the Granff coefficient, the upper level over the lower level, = 1.4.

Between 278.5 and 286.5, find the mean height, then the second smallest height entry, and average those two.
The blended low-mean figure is 12.1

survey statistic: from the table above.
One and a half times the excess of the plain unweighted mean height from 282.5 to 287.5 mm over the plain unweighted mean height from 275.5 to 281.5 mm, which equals 8.6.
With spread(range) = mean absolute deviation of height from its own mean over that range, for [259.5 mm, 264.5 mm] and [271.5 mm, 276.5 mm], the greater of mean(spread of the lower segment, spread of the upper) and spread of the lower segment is 0.82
